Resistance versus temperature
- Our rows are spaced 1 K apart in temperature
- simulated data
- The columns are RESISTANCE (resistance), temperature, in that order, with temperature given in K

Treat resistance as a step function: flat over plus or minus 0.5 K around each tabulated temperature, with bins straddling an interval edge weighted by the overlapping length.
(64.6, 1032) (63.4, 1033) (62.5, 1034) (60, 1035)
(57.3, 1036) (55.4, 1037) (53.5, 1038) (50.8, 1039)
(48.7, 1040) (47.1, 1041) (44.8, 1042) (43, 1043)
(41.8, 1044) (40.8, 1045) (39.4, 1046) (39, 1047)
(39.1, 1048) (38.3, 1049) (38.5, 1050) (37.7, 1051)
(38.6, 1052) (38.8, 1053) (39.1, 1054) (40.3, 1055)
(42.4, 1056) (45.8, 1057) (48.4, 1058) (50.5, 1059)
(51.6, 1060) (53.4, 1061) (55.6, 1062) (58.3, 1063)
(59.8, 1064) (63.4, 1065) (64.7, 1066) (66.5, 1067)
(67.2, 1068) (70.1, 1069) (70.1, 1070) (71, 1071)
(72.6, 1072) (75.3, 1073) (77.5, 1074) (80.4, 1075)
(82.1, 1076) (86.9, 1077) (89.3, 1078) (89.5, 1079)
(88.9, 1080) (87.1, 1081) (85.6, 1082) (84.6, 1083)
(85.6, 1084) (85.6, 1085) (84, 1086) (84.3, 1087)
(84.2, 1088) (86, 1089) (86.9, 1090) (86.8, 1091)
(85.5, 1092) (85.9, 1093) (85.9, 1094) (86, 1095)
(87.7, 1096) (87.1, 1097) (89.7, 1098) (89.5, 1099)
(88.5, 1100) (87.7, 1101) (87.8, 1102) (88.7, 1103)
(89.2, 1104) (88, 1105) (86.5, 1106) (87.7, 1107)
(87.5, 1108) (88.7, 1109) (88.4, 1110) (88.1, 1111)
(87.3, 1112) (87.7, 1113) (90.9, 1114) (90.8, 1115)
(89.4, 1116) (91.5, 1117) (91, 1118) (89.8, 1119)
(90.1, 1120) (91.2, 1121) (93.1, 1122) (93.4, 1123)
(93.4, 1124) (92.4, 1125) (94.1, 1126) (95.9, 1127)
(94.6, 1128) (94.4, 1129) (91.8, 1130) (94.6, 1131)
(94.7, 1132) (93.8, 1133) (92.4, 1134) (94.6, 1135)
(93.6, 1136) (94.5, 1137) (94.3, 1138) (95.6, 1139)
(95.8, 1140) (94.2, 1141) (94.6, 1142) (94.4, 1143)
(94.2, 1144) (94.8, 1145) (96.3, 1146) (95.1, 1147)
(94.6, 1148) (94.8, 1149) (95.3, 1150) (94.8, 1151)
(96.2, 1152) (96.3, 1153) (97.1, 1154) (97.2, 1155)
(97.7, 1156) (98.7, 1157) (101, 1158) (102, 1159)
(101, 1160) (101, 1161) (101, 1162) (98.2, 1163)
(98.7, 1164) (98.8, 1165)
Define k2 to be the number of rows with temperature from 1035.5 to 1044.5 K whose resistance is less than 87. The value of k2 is 9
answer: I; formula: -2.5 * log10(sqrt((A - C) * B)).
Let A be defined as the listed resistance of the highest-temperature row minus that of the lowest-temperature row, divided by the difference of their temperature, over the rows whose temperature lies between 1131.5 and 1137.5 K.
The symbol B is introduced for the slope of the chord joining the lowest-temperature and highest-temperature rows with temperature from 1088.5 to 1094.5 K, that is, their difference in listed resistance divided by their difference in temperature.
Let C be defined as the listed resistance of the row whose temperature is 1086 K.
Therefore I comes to -0.3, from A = 0.0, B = 0.0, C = 84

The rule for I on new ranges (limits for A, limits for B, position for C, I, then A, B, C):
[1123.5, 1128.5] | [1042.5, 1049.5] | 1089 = -2.3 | 0.3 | -0.8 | 86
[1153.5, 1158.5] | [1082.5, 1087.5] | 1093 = -1.0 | 1.0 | -0.1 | 85.9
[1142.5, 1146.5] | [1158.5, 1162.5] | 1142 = -1.9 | 0.6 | -0.3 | 94.6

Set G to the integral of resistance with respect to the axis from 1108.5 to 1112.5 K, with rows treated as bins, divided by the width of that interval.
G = 88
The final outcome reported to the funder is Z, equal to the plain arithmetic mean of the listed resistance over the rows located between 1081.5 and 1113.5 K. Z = 87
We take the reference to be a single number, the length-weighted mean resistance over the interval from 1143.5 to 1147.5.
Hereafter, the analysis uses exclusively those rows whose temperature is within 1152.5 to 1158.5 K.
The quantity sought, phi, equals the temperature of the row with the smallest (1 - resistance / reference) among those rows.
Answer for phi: 1158 K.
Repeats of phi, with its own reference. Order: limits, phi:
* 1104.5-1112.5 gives 1109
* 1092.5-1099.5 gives 1098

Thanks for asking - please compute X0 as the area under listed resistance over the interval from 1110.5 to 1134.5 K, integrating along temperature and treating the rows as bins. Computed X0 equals 2206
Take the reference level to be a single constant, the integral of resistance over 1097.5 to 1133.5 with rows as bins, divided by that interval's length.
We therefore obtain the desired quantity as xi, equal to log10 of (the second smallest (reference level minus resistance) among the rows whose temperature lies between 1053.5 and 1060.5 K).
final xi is 1.6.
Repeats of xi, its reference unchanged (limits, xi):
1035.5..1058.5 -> 1.5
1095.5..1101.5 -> 0.0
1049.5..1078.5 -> 0.6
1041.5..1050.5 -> 1.7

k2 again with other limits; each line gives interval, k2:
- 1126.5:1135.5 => 0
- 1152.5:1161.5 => 0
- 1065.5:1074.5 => 9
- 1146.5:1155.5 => 0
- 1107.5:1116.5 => 0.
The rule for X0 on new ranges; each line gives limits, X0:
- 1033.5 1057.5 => 1083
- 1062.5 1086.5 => 1846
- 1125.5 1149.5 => 2268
